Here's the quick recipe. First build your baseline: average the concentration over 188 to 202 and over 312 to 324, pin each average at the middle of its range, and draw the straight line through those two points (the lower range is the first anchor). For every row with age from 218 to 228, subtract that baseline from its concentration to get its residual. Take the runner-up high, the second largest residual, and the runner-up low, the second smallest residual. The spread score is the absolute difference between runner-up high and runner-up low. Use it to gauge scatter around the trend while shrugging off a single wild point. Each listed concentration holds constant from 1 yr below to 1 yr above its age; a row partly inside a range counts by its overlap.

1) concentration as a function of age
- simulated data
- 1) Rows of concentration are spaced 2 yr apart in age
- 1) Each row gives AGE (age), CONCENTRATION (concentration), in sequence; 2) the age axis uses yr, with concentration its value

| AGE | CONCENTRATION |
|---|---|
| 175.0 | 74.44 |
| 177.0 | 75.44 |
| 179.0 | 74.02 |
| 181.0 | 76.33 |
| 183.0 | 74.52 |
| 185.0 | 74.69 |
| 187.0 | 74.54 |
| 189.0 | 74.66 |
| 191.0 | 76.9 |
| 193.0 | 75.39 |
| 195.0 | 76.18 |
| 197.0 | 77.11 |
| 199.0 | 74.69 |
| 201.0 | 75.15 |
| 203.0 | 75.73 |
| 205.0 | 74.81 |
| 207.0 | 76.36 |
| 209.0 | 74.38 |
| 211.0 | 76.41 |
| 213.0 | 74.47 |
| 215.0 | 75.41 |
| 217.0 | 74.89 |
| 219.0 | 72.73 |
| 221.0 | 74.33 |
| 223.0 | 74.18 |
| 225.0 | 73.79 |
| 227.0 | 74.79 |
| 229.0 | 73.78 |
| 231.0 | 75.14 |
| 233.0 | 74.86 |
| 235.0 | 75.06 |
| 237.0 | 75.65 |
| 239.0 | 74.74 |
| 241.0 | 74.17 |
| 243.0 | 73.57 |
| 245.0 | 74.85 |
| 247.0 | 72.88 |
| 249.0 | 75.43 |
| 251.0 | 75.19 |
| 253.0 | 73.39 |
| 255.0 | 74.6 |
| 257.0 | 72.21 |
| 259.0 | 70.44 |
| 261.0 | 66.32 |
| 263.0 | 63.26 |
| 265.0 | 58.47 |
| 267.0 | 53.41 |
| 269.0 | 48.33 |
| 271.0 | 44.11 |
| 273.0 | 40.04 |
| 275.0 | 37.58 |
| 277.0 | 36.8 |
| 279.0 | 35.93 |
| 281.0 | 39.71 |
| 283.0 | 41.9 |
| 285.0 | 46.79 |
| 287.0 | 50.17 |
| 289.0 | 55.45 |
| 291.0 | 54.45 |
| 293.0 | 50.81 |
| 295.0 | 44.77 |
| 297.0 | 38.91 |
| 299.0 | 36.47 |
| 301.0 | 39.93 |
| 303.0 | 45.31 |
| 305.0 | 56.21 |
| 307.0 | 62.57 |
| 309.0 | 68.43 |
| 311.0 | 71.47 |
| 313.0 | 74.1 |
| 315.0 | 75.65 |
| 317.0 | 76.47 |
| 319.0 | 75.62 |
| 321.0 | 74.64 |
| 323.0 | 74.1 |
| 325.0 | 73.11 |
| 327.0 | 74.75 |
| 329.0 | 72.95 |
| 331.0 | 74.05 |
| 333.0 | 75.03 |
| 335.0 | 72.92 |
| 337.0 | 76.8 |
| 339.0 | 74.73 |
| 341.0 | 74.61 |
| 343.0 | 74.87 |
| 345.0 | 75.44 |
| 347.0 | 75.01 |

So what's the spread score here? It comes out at 0.5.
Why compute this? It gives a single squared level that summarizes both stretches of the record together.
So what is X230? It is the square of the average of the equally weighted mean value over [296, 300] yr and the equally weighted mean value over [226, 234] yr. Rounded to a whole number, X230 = 3155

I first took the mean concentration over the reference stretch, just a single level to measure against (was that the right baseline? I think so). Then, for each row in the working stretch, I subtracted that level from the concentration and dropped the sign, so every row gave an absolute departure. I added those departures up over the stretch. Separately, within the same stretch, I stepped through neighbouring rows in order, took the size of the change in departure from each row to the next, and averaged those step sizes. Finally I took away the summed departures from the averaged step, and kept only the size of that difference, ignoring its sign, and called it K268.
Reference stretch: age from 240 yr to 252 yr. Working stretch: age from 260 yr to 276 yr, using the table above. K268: 179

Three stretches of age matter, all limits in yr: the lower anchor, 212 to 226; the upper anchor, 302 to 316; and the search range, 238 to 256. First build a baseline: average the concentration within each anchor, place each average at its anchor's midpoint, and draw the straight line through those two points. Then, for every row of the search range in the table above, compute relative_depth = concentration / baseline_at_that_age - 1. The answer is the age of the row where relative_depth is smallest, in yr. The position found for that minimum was 247.0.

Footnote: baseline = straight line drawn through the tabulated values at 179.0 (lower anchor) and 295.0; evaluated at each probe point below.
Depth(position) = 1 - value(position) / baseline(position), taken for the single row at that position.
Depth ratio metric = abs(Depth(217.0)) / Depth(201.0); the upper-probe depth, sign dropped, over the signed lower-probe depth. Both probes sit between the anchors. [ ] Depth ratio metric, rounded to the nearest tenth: -1.7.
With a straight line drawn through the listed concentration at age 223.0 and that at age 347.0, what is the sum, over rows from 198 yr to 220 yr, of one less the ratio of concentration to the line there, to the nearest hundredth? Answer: -0.14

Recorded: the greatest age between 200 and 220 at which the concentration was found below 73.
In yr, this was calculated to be 219.0 yr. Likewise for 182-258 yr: 257.0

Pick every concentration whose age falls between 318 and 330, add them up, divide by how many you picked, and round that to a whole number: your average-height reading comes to 74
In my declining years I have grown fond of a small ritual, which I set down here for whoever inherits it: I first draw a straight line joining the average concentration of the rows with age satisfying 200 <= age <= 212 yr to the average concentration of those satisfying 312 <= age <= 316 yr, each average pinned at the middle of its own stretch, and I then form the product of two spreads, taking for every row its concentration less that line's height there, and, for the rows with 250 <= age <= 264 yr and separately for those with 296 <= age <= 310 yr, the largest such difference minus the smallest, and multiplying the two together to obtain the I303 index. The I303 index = 380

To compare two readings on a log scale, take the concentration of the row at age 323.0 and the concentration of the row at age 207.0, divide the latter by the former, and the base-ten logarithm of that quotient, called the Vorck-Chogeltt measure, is 0.013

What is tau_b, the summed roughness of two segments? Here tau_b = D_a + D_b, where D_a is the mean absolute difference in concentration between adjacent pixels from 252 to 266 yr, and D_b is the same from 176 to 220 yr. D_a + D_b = 4.2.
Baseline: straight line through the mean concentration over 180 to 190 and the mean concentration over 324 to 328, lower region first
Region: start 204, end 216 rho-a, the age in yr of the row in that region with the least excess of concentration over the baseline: 209.0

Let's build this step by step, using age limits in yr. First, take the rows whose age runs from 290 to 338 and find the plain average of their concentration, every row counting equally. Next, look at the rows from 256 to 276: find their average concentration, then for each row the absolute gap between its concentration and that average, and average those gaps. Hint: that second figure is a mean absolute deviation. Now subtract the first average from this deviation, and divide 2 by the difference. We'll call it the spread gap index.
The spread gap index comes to -0.0374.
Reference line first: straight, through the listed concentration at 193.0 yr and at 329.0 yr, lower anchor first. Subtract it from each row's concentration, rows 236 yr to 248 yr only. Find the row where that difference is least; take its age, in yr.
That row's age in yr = 247.0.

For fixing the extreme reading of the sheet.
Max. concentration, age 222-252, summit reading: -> 75.65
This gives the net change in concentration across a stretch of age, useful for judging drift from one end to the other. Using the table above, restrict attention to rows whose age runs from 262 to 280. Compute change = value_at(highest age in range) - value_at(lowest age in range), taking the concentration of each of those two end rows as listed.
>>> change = -27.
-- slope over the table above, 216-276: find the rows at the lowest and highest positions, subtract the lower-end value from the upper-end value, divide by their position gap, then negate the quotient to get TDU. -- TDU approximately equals 0.64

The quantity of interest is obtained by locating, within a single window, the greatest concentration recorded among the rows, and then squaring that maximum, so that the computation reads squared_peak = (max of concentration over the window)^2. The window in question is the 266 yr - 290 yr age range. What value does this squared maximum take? 3075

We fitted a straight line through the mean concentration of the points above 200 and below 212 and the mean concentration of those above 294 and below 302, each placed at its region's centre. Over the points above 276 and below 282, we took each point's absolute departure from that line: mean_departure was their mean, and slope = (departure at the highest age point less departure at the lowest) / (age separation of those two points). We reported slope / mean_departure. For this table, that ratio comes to -0.11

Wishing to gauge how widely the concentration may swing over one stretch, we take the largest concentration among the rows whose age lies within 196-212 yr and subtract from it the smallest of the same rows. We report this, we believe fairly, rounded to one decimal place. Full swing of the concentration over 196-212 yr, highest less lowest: 2.7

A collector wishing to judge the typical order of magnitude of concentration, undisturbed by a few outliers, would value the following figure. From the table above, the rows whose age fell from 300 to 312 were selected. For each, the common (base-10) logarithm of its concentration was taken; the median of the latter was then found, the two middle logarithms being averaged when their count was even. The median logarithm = 1.77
